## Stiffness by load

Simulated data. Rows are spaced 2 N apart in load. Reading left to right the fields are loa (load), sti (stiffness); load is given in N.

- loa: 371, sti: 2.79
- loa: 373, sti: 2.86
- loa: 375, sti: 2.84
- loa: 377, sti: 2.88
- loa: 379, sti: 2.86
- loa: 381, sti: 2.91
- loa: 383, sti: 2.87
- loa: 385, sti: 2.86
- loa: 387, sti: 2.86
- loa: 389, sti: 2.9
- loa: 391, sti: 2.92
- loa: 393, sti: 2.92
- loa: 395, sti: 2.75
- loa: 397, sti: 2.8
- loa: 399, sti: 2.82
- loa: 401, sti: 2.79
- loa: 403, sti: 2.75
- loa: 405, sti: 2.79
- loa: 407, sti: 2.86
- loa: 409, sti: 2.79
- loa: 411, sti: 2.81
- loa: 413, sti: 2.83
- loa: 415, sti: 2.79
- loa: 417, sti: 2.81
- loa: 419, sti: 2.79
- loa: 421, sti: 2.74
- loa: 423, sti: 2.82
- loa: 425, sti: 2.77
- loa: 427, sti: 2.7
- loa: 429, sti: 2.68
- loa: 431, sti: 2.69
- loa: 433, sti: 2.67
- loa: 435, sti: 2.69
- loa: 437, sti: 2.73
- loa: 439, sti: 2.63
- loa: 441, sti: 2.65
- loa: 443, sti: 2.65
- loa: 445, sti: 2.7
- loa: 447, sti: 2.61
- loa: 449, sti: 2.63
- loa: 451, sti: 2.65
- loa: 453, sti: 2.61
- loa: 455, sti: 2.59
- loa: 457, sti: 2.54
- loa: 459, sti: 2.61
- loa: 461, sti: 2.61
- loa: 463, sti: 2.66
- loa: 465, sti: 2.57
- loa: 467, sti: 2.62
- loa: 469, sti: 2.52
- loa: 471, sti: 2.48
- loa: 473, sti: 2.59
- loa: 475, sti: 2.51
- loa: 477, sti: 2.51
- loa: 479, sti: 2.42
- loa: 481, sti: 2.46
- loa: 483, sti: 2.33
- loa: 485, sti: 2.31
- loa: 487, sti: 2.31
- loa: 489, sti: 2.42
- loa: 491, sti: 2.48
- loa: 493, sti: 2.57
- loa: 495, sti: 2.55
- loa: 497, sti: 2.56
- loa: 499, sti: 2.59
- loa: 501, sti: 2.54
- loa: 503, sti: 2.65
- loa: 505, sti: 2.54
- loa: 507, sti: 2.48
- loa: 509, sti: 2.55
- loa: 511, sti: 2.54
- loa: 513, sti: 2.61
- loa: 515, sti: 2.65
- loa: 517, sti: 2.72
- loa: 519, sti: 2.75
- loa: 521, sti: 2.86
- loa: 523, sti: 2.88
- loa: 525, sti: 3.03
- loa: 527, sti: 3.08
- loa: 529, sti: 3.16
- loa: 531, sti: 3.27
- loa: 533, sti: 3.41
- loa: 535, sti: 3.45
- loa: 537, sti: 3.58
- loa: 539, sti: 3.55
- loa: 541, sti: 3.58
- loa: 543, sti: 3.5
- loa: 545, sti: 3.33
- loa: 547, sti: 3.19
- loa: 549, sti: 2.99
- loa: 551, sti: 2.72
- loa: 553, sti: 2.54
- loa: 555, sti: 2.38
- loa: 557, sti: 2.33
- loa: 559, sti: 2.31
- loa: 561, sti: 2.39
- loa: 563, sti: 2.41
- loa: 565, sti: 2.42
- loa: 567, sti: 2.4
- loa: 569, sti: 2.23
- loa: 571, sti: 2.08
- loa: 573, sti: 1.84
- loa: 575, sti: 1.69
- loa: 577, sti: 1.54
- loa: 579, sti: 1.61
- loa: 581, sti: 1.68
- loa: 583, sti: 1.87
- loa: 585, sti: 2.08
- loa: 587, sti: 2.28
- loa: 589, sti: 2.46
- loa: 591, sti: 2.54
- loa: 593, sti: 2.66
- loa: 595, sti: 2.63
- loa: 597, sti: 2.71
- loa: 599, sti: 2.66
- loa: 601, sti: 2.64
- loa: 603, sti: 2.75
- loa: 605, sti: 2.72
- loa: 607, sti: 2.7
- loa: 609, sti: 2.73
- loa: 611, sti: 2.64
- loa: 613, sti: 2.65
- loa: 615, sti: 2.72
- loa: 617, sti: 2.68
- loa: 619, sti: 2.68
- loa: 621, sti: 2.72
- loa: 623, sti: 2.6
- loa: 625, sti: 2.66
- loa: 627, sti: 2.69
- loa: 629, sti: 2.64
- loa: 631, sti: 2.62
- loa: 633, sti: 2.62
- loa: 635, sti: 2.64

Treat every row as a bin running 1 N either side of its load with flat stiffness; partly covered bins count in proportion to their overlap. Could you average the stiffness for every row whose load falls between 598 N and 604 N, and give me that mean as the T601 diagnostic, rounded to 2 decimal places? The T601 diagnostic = 2.68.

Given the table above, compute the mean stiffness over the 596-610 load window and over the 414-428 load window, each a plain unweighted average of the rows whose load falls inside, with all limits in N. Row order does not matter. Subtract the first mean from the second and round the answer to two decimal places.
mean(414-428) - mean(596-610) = 0.07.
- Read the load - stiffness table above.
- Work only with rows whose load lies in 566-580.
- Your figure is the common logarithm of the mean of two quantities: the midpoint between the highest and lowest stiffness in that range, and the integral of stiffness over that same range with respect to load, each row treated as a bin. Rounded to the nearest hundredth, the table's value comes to 1.16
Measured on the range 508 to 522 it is 1.30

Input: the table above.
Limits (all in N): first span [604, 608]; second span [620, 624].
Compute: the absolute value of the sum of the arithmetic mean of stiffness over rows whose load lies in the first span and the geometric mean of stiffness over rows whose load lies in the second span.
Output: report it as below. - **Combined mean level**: 5.4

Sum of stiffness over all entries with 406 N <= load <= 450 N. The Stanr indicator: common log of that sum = 1.78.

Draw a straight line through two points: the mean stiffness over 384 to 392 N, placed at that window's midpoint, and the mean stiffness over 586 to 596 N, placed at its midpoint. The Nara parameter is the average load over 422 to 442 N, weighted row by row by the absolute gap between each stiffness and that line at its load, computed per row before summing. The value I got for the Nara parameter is 433.7 N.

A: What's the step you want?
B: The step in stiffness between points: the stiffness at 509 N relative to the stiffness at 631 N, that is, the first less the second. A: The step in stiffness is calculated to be -0.1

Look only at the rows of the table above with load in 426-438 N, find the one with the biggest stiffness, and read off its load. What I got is 437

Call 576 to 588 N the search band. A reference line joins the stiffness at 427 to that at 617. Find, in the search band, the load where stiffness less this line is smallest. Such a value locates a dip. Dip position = 577 N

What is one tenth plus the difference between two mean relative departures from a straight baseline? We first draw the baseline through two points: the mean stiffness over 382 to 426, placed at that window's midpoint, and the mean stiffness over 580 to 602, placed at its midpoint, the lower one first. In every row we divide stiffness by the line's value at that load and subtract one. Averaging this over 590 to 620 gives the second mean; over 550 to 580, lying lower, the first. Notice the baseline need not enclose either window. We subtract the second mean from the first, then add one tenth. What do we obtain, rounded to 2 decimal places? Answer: -0.14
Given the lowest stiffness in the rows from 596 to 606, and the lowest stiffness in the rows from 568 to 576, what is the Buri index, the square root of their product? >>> 2.1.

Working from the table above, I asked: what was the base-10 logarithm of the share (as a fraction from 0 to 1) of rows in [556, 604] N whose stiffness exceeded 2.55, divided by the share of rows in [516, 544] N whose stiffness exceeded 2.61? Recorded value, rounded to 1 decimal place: -0.6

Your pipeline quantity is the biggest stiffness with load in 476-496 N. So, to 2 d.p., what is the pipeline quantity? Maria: 2.57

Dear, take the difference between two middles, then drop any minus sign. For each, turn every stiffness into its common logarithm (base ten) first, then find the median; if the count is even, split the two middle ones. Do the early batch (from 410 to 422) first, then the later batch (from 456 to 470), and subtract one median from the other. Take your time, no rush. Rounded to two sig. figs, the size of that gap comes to 0.031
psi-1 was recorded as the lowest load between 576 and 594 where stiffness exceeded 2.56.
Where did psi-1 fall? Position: 593 N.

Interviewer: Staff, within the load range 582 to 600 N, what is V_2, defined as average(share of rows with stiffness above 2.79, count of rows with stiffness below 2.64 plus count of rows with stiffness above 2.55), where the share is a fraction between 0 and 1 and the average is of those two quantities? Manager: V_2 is 5.00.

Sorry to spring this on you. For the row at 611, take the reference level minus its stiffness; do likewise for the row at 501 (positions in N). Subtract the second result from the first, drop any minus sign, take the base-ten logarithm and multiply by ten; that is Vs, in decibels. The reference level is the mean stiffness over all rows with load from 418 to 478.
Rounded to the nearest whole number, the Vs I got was -10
